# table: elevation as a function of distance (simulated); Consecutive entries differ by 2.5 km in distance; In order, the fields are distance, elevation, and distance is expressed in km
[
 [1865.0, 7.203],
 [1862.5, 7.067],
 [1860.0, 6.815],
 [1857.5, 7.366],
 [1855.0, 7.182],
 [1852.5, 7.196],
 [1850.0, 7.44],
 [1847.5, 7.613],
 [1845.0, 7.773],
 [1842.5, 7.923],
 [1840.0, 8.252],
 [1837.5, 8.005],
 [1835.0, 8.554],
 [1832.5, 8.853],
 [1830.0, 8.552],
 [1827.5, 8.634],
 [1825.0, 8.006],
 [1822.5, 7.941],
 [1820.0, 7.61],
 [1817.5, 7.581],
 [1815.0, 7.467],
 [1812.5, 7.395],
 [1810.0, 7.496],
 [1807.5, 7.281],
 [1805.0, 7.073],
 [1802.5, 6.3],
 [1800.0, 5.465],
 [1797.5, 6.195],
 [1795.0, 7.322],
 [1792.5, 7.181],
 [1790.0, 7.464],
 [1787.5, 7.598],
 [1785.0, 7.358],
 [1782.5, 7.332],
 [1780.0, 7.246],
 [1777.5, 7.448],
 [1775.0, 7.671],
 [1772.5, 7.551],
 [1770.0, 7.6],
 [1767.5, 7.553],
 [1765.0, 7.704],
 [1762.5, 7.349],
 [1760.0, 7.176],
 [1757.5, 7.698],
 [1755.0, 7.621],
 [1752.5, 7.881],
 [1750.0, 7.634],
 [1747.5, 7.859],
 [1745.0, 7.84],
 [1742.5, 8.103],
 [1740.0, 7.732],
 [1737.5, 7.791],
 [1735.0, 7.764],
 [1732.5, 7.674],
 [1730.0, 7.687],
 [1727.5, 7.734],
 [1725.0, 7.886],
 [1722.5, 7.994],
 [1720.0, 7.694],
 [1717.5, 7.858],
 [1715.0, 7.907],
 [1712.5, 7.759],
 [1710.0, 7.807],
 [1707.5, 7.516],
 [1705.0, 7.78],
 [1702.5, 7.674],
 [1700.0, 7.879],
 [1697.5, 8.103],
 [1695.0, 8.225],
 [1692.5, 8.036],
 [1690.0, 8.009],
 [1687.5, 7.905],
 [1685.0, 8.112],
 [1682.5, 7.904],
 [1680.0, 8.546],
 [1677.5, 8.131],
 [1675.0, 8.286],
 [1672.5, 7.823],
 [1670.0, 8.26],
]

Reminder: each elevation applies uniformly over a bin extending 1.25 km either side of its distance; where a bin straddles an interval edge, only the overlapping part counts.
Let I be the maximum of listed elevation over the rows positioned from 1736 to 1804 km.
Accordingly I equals 8.103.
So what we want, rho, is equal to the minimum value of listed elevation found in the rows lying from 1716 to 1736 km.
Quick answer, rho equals 7.674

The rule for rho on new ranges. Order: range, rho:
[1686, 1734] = 7.516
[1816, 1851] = 7.44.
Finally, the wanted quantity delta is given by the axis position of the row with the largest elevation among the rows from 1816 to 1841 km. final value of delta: 1832.5 km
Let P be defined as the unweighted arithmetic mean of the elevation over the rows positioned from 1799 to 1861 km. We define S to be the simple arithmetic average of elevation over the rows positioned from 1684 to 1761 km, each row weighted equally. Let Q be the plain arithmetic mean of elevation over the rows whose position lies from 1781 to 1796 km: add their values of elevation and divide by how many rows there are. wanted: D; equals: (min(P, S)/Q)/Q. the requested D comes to 0.140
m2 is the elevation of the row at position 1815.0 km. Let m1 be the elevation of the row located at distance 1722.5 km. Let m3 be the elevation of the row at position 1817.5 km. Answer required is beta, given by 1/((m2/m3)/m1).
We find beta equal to 8.1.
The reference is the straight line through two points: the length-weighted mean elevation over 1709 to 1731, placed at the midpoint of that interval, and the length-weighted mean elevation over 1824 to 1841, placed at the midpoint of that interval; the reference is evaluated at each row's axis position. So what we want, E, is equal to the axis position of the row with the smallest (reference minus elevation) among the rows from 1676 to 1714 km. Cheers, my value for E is 1680.0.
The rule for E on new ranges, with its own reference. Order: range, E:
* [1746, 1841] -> 1832.5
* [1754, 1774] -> 1757.5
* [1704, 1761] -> 1742.5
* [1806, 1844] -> 1832.5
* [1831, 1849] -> 1832.5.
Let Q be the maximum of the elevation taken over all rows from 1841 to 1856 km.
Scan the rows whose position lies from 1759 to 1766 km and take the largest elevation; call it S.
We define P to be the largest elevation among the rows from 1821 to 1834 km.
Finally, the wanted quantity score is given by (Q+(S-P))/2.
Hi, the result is 3.39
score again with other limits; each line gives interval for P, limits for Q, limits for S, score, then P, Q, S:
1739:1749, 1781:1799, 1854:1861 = 3.43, 8.103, 7.598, 7.366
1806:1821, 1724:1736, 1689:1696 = 4.25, 7.61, 7.886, 8.225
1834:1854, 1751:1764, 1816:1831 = 3.98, 8.554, 7.881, 8.634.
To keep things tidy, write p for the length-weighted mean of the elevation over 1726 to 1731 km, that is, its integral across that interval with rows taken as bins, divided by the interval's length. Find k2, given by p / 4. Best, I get 1.93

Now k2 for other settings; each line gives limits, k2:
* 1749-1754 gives 1.94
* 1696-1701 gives 2.00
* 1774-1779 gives 1.88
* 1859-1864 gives 1.74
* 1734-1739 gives 1.94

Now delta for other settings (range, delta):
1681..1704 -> 1695.0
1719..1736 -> 1722.5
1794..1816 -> 1810.0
